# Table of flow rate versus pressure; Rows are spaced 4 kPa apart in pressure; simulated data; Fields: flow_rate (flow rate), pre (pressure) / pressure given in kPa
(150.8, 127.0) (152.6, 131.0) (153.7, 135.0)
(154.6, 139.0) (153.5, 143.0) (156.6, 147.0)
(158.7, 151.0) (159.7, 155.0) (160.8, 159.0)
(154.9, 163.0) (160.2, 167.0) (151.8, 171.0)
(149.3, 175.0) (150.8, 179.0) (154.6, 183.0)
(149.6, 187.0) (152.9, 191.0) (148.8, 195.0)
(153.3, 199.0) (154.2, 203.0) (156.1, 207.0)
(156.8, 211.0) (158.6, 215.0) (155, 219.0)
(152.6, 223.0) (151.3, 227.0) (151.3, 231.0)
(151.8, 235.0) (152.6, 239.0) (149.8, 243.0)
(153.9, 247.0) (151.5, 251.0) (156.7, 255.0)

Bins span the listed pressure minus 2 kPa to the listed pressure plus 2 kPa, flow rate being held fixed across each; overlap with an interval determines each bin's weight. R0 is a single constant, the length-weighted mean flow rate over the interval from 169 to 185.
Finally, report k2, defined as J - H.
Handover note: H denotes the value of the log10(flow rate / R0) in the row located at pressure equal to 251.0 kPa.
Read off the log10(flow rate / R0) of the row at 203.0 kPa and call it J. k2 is 0.008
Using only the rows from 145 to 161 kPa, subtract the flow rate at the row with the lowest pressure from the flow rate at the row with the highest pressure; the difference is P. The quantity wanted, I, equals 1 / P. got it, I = 0.2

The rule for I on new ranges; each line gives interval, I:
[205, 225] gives -0.3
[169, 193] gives 0.9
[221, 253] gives -0.9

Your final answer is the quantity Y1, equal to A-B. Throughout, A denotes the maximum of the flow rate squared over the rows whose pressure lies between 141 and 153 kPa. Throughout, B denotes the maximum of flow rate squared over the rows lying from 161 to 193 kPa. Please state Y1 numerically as -478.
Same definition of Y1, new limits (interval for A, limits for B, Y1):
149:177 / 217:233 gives 1832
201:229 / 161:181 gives -510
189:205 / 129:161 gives -2079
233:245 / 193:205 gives -491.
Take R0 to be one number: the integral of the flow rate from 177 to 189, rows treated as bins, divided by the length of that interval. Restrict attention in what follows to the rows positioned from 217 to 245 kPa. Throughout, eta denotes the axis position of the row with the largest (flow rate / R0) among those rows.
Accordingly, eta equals 219.0 kPa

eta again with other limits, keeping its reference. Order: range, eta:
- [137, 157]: 155.0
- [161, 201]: 167.0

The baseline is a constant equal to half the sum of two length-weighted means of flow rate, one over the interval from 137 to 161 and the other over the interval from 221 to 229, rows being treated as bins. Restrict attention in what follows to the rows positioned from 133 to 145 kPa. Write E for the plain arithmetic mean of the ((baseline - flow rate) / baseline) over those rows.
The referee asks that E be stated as 0.00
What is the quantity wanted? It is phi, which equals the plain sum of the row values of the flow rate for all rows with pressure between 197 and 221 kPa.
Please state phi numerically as 934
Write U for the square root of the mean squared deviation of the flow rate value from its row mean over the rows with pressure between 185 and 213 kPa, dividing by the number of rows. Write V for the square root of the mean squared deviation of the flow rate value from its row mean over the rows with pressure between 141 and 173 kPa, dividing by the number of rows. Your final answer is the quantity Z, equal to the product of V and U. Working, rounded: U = 2.8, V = 3.1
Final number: 8.8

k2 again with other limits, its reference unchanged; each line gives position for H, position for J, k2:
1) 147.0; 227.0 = -0.015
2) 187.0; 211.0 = 0.020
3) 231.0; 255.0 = 0.015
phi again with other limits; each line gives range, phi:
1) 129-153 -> 930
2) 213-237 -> 921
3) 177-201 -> 910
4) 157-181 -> 928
